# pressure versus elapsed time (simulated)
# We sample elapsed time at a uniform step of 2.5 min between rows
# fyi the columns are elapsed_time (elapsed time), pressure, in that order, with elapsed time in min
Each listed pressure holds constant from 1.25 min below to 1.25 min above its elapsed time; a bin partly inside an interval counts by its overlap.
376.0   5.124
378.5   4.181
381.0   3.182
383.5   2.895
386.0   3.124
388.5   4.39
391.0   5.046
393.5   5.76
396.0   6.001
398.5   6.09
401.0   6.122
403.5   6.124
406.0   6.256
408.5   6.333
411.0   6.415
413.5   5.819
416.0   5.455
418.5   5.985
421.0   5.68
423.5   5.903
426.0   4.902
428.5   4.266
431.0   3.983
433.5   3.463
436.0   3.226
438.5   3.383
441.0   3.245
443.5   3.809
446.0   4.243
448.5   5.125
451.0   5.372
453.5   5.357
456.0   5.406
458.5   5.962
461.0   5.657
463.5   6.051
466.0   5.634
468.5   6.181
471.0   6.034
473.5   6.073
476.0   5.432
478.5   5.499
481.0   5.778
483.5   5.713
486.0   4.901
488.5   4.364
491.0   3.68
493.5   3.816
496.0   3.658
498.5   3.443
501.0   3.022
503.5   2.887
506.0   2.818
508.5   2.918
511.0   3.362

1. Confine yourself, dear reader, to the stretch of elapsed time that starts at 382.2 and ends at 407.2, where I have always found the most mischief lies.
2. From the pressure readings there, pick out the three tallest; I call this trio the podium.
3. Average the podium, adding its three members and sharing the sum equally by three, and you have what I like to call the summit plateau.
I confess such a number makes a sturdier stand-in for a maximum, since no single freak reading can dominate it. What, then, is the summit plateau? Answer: 6.17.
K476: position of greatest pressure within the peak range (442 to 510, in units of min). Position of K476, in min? 468.5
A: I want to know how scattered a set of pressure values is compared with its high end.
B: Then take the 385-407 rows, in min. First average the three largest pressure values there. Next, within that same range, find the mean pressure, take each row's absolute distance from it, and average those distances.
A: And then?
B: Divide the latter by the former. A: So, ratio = 0.13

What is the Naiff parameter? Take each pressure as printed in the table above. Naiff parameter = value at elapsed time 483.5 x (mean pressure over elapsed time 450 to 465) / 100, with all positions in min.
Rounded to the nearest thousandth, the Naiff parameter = 0.322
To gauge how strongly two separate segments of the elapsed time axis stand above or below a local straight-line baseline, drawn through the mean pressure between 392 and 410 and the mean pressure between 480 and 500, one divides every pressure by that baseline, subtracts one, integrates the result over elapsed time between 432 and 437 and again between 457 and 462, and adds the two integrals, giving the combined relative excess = -1.1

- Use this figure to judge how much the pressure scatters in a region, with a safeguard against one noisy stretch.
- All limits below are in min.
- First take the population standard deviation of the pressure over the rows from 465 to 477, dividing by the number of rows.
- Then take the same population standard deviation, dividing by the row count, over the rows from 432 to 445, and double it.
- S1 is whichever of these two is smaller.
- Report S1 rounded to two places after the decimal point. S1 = 0.29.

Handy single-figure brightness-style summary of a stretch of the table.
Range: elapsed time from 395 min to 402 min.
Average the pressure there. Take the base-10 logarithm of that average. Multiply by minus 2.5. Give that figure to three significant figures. -1.96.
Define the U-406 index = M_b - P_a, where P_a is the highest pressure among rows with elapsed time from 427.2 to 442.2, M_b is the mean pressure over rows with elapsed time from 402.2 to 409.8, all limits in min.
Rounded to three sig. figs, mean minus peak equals 1.97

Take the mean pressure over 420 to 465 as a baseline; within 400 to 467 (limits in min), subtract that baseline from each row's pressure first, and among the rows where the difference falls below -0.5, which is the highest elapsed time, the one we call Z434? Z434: 443.5 min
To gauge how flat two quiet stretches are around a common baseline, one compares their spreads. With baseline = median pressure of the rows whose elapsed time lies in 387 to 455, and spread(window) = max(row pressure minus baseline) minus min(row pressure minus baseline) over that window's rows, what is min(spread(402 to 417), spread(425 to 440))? 0.96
